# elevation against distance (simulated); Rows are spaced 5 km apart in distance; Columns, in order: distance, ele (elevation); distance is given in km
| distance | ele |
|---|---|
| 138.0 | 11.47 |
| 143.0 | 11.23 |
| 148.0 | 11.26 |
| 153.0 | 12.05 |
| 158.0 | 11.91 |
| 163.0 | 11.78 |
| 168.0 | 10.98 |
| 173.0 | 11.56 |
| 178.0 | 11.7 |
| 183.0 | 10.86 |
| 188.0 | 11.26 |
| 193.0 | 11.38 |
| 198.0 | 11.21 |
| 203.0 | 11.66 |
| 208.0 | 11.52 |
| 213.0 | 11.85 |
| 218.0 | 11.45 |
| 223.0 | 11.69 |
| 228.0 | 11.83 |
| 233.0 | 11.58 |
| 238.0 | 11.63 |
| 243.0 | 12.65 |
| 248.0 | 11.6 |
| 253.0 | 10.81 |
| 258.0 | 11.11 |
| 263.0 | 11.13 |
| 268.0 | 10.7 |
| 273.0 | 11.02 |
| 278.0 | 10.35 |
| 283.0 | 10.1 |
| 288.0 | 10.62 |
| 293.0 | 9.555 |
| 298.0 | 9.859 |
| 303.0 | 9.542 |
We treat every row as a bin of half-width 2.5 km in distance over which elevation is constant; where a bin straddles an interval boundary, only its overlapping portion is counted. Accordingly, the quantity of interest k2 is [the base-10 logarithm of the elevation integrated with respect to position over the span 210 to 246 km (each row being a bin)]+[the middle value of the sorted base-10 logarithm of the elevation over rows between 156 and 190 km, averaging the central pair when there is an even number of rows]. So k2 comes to 39.6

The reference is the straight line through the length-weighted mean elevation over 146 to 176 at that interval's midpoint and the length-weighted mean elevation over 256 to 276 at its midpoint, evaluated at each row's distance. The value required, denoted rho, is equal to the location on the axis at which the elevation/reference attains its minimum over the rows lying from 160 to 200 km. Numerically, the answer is 183.0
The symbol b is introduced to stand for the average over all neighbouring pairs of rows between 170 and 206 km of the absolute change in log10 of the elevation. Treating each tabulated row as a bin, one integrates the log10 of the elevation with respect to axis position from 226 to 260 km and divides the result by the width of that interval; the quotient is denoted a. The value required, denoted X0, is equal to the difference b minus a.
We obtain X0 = -1.05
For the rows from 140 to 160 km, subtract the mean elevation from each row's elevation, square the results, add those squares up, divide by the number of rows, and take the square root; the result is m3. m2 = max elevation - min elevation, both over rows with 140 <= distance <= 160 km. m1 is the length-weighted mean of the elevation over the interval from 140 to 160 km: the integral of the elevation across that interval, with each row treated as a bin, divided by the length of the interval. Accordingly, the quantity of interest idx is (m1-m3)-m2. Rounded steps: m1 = 11.6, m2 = 0.82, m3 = 0.37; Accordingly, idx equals 10.4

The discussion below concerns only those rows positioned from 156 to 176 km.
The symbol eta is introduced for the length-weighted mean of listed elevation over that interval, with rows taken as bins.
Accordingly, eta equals 11.6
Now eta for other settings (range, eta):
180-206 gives 11.3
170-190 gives 11.3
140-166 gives 11.6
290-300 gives 9.7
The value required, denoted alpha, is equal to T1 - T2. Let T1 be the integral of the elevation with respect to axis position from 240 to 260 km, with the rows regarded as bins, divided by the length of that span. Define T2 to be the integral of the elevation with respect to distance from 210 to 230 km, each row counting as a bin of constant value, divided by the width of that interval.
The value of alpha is -0.1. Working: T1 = 11.6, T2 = 11.70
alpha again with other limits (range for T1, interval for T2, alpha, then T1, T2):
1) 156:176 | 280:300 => 1.5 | 11.6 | 10.05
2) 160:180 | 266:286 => 1.0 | 11.5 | 10.54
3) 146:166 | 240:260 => 0.2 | 11.7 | 11.56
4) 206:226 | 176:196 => 0.3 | 11.6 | 11.29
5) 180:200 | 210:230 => -0.5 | 11.2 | 11.70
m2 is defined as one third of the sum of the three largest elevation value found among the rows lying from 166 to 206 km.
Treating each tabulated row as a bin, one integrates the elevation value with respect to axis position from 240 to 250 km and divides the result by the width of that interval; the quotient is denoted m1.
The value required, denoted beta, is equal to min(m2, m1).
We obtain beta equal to 11.6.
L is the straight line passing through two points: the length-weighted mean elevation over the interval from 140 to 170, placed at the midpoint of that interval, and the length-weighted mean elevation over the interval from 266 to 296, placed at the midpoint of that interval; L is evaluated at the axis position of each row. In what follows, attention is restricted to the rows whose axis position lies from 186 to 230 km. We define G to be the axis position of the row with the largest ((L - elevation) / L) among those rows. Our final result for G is 188.0 km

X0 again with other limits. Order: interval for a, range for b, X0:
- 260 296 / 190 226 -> -1.01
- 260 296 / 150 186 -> -1.00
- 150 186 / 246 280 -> -1.05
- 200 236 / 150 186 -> -1.05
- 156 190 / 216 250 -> -1.04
